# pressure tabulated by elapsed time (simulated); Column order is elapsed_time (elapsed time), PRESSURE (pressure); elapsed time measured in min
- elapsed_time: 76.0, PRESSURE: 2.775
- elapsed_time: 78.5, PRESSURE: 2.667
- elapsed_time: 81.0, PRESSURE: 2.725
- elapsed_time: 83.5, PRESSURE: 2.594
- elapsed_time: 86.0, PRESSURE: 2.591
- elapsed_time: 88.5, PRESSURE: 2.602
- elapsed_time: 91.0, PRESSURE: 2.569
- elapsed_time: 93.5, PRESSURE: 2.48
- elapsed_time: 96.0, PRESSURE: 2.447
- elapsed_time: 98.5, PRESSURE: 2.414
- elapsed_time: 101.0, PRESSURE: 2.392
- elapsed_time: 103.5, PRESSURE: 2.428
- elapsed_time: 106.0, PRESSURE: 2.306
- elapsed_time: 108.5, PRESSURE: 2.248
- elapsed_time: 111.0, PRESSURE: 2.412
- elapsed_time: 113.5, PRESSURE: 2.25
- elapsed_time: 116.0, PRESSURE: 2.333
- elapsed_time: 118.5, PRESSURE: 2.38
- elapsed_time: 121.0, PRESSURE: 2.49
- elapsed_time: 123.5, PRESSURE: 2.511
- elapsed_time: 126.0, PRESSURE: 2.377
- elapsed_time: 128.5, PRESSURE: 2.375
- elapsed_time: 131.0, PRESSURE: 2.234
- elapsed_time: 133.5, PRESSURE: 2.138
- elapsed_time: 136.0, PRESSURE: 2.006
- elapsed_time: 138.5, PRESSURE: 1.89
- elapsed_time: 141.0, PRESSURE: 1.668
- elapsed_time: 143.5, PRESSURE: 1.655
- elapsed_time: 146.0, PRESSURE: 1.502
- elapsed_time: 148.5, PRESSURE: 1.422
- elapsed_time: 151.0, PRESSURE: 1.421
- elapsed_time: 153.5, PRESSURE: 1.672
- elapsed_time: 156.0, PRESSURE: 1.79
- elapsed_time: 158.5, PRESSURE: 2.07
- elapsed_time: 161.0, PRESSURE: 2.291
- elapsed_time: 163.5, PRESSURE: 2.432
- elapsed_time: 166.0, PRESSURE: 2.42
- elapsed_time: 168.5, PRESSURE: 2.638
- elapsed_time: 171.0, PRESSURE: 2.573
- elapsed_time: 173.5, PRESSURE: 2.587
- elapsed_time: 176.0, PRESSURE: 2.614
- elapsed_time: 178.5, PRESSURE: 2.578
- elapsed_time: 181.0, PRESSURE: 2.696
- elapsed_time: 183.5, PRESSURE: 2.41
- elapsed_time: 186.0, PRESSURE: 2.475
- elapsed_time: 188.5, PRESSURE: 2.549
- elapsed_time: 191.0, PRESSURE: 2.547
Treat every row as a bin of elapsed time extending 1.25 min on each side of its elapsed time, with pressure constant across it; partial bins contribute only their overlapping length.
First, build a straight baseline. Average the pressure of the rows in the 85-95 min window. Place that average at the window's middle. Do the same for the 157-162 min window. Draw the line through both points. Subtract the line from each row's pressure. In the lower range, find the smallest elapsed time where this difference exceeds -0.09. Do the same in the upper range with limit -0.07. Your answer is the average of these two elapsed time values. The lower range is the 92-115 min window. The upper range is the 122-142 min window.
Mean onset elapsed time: 108.5 min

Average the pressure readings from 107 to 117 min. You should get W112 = 2.31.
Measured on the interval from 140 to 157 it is 1.59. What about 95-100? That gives 2.43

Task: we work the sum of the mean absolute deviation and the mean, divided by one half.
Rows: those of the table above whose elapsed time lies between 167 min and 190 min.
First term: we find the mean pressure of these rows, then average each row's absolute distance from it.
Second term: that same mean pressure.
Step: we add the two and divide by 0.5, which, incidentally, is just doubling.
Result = 5.26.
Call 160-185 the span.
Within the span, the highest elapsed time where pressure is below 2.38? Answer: 161.0 min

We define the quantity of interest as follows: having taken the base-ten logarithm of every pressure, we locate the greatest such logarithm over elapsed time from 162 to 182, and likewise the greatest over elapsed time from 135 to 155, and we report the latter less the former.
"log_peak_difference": -0.13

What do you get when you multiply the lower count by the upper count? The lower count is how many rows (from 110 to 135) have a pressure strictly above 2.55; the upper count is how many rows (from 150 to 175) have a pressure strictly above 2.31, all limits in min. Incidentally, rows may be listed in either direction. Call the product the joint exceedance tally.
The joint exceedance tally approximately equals 0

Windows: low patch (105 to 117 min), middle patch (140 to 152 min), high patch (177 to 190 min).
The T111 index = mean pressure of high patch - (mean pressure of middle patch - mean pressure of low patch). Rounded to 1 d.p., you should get 3.3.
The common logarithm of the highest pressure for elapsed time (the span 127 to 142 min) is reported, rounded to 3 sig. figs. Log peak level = 0.376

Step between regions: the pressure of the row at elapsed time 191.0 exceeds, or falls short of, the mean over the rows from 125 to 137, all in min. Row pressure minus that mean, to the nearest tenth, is 0.3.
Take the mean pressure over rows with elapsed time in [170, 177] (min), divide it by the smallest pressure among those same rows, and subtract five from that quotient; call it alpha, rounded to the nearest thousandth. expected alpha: -3.993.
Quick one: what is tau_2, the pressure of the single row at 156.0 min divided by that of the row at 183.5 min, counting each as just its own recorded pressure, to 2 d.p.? 0.74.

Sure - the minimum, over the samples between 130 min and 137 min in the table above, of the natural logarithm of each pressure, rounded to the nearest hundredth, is 0.70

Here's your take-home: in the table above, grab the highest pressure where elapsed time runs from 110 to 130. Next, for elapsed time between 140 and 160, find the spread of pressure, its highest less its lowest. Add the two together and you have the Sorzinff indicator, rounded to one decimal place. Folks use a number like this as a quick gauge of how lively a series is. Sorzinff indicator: 3.2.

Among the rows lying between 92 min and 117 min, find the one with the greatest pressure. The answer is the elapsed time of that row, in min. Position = 93.5 min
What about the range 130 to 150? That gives 131.0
